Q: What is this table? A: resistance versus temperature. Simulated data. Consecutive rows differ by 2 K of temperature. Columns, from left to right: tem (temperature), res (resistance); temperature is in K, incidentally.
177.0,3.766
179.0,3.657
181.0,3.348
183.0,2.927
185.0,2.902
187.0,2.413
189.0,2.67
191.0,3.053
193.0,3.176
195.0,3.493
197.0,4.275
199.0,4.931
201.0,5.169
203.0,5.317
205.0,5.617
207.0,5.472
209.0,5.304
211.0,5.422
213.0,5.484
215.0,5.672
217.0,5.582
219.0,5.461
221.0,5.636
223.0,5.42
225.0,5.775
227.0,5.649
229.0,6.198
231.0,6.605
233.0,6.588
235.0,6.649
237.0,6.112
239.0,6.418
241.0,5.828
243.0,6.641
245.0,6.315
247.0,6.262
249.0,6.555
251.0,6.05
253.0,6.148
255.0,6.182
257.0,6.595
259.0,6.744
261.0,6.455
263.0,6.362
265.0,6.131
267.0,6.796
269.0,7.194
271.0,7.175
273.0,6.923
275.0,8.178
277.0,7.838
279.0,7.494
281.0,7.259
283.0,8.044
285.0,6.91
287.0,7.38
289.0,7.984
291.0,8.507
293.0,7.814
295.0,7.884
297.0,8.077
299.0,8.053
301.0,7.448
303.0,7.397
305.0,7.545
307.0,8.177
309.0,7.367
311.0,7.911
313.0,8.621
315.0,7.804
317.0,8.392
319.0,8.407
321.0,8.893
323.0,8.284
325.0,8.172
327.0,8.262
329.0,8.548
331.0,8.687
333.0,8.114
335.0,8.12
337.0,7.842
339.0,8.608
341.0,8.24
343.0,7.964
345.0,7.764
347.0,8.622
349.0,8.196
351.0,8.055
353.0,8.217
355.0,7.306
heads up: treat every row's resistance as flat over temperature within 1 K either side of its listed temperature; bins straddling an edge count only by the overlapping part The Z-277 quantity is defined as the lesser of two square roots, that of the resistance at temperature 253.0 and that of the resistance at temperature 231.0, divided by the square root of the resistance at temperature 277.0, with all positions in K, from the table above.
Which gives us 0.89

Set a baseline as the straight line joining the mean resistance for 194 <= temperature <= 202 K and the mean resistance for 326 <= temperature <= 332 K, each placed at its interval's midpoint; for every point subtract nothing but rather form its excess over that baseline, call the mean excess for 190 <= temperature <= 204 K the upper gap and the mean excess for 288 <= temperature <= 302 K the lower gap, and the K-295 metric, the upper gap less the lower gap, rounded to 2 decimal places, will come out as -0.75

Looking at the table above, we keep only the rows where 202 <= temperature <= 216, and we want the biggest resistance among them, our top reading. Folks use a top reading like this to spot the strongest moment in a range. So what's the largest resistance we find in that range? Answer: 5.672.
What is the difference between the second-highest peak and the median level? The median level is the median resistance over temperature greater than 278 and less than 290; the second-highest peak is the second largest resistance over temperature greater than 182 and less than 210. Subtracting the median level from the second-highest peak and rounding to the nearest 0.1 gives -2.0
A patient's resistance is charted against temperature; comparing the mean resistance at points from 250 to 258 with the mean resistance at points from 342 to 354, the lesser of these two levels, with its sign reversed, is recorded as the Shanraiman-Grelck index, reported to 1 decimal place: -6.2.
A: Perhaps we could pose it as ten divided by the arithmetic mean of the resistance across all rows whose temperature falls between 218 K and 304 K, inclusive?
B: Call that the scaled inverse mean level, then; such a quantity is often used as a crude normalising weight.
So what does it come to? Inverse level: 1.5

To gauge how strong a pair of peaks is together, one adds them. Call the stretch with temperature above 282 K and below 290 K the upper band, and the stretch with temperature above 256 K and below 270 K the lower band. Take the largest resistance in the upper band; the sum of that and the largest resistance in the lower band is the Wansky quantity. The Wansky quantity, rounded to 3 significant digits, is 15.2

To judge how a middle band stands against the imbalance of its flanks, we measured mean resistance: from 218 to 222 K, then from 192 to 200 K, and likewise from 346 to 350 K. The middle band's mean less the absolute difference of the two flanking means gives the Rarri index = 1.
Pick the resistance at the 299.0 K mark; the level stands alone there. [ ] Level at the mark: 8.053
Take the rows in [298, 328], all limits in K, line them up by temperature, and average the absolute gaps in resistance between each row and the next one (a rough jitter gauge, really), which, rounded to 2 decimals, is 0.44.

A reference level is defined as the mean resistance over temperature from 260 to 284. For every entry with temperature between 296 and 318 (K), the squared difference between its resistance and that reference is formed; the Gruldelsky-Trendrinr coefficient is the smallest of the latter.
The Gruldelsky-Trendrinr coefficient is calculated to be 0.05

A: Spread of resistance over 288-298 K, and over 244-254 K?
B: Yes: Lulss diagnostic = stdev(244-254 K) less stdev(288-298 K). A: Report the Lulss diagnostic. -0.1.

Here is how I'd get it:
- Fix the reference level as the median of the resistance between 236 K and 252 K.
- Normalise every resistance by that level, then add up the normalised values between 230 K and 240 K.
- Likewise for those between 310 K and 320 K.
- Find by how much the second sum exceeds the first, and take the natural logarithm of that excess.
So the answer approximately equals 0.3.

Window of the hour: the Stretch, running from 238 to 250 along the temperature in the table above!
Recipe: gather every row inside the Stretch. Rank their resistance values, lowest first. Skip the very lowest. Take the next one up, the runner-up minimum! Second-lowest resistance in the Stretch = 6.262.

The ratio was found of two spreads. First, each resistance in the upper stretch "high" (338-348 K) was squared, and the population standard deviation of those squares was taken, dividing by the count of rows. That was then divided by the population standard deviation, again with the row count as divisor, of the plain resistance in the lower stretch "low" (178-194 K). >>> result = 15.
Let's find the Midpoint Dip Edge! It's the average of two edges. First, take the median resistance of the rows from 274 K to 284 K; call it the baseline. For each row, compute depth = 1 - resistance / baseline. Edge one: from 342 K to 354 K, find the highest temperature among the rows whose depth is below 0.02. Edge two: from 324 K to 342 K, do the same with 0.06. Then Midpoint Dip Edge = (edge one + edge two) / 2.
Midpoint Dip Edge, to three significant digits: 347 K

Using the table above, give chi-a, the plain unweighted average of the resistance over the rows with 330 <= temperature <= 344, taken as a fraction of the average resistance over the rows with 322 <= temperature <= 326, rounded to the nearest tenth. 1.0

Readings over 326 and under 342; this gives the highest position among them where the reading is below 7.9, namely 337.0 K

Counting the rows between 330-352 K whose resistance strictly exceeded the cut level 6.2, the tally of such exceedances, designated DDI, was 11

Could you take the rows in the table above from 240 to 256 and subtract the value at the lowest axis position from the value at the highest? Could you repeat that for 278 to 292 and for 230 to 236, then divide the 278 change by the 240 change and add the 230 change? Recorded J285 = 3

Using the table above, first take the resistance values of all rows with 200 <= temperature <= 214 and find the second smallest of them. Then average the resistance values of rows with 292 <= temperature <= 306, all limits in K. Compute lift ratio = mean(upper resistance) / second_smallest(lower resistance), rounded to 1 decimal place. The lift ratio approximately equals 1.5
